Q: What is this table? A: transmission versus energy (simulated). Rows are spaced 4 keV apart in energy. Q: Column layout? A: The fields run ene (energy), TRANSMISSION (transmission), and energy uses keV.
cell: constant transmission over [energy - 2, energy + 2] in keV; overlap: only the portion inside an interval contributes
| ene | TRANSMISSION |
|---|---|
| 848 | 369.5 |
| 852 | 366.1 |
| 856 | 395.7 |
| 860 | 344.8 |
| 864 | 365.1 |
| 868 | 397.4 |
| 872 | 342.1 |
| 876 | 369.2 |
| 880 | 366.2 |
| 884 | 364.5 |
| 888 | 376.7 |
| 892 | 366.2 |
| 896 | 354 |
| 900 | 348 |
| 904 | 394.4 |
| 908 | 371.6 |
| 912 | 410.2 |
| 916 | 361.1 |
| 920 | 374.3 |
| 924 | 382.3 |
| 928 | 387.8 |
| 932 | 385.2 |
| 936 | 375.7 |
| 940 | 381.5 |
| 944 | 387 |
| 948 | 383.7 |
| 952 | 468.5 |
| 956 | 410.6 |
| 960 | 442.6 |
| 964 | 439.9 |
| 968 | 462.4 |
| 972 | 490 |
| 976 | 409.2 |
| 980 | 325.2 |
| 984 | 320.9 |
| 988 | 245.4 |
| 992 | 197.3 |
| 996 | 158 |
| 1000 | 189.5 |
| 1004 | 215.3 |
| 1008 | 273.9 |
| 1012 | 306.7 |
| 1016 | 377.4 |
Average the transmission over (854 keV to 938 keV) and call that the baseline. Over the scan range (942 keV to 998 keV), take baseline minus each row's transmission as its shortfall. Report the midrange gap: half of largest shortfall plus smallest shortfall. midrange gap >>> 49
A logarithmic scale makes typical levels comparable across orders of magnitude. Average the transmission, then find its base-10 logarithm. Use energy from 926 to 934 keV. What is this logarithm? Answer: 2.59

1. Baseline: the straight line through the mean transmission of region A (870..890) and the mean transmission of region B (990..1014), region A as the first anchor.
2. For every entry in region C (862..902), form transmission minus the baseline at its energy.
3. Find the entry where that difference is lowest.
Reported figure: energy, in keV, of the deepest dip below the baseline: 872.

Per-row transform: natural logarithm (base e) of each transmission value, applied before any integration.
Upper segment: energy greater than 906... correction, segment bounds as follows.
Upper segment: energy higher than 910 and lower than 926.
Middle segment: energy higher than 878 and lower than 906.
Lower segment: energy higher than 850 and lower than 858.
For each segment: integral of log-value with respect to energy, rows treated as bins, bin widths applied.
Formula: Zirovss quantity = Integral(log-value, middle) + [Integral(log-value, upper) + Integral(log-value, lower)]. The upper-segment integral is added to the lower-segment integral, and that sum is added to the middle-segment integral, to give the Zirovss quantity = 308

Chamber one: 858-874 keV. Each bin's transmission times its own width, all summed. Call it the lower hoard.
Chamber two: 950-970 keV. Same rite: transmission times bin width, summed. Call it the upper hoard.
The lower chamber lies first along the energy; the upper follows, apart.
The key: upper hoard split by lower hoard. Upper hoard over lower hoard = 1.53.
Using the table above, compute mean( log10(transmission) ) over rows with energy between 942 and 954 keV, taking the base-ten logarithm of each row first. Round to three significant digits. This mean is 2.61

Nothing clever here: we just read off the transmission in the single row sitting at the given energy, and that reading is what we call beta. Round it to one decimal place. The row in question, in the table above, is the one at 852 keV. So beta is 366.1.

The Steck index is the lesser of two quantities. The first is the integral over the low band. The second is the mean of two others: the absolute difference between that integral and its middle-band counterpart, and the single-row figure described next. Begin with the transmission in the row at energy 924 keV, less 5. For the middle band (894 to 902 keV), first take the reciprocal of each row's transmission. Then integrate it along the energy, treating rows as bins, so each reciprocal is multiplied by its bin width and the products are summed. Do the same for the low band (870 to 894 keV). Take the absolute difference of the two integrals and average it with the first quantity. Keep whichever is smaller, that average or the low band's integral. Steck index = 0.066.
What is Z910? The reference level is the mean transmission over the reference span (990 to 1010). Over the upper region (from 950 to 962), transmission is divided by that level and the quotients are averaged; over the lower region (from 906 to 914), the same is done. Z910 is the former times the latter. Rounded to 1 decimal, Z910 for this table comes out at 4.0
